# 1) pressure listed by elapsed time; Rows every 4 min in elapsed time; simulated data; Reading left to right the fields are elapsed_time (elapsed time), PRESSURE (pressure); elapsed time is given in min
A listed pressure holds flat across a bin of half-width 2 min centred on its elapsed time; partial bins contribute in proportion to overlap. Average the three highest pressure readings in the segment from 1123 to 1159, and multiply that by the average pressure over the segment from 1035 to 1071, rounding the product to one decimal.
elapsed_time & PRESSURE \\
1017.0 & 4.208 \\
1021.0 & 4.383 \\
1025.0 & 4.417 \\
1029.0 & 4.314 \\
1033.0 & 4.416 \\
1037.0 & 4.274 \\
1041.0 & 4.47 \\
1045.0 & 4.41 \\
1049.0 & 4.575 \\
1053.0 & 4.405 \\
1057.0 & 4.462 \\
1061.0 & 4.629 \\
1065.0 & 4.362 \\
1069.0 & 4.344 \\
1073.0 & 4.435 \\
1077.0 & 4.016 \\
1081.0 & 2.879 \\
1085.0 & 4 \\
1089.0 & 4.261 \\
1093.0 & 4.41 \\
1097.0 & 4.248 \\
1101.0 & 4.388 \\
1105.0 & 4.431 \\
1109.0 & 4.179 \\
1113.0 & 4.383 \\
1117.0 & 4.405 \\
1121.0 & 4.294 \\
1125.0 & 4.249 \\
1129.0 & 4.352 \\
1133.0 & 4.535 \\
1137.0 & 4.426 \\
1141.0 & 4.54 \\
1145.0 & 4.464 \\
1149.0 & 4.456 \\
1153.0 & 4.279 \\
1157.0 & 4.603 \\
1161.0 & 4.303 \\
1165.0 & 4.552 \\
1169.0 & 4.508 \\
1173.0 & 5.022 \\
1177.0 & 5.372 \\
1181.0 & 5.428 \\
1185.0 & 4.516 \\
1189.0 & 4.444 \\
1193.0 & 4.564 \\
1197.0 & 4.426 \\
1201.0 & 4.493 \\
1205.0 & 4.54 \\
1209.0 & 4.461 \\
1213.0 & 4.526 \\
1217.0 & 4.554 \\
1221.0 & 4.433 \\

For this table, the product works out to 20.2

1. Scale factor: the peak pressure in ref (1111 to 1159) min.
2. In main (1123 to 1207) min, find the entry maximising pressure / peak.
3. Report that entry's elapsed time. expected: 1181.0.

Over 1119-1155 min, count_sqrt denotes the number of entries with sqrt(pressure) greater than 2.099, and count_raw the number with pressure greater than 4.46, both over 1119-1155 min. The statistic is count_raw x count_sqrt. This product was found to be 15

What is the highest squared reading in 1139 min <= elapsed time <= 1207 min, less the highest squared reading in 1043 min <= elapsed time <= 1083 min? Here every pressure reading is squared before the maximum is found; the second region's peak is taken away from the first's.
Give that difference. 8.0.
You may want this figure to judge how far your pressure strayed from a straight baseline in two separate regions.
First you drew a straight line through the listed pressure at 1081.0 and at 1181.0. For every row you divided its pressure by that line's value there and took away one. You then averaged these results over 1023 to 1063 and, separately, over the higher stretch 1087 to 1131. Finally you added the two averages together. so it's 1.59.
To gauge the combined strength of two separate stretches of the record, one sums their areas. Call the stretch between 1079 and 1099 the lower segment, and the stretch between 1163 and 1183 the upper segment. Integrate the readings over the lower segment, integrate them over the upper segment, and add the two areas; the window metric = 179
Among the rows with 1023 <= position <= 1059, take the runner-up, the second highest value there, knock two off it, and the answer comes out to 2.47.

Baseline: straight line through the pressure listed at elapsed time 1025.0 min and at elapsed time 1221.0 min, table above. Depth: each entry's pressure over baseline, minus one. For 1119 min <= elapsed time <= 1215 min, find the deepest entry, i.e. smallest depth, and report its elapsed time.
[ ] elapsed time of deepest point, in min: 1125.0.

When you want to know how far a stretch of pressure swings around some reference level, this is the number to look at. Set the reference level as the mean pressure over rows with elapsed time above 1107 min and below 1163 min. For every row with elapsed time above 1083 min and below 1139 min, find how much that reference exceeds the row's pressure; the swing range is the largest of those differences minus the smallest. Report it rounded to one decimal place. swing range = 0.5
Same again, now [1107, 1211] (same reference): 1.2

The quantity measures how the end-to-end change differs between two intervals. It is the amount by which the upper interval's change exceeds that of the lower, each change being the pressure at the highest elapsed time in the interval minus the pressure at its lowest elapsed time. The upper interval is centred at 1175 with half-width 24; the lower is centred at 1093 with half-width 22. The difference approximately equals 0.20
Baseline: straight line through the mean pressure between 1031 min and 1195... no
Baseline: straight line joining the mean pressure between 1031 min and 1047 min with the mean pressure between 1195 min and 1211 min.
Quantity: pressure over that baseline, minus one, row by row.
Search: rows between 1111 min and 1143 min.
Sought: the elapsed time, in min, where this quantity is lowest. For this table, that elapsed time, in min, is 1125.0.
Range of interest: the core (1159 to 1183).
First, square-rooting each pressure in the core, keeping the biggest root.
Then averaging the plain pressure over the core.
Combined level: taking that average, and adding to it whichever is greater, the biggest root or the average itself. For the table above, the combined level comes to 9.7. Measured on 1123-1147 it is 8.9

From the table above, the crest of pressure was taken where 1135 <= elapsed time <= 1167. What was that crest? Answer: 4.603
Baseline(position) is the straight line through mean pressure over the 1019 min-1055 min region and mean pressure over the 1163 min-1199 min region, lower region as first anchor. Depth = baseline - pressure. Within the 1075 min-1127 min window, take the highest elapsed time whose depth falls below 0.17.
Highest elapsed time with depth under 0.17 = 1105.0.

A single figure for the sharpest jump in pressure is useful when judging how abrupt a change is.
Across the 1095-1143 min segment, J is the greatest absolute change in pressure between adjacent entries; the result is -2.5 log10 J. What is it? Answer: 1.5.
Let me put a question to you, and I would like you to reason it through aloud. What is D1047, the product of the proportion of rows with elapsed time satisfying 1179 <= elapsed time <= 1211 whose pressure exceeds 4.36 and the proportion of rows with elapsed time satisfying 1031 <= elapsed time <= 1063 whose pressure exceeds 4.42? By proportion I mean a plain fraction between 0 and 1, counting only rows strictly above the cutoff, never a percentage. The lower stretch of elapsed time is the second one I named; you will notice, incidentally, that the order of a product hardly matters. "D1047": 0.50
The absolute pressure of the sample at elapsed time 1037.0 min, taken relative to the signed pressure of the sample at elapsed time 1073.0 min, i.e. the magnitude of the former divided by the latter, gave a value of 0.96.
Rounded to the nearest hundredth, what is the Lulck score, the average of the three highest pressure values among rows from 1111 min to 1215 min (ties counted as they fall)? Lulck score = 5.27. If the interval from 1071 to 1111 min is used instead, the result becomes 4.43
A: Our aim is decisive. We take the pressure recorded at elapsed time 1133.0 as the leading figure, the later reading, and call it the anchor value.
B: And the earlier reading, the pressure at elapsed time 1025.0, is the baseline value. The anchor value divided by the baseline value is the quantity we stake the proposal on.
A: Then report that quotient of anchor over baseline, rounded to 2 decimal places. 1.03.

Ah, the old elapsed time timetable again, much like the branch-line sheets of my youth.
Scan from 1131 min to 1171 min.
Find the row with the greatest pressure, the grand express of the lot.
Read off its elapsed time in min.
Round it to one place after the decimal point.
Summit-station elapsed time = 1157.0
